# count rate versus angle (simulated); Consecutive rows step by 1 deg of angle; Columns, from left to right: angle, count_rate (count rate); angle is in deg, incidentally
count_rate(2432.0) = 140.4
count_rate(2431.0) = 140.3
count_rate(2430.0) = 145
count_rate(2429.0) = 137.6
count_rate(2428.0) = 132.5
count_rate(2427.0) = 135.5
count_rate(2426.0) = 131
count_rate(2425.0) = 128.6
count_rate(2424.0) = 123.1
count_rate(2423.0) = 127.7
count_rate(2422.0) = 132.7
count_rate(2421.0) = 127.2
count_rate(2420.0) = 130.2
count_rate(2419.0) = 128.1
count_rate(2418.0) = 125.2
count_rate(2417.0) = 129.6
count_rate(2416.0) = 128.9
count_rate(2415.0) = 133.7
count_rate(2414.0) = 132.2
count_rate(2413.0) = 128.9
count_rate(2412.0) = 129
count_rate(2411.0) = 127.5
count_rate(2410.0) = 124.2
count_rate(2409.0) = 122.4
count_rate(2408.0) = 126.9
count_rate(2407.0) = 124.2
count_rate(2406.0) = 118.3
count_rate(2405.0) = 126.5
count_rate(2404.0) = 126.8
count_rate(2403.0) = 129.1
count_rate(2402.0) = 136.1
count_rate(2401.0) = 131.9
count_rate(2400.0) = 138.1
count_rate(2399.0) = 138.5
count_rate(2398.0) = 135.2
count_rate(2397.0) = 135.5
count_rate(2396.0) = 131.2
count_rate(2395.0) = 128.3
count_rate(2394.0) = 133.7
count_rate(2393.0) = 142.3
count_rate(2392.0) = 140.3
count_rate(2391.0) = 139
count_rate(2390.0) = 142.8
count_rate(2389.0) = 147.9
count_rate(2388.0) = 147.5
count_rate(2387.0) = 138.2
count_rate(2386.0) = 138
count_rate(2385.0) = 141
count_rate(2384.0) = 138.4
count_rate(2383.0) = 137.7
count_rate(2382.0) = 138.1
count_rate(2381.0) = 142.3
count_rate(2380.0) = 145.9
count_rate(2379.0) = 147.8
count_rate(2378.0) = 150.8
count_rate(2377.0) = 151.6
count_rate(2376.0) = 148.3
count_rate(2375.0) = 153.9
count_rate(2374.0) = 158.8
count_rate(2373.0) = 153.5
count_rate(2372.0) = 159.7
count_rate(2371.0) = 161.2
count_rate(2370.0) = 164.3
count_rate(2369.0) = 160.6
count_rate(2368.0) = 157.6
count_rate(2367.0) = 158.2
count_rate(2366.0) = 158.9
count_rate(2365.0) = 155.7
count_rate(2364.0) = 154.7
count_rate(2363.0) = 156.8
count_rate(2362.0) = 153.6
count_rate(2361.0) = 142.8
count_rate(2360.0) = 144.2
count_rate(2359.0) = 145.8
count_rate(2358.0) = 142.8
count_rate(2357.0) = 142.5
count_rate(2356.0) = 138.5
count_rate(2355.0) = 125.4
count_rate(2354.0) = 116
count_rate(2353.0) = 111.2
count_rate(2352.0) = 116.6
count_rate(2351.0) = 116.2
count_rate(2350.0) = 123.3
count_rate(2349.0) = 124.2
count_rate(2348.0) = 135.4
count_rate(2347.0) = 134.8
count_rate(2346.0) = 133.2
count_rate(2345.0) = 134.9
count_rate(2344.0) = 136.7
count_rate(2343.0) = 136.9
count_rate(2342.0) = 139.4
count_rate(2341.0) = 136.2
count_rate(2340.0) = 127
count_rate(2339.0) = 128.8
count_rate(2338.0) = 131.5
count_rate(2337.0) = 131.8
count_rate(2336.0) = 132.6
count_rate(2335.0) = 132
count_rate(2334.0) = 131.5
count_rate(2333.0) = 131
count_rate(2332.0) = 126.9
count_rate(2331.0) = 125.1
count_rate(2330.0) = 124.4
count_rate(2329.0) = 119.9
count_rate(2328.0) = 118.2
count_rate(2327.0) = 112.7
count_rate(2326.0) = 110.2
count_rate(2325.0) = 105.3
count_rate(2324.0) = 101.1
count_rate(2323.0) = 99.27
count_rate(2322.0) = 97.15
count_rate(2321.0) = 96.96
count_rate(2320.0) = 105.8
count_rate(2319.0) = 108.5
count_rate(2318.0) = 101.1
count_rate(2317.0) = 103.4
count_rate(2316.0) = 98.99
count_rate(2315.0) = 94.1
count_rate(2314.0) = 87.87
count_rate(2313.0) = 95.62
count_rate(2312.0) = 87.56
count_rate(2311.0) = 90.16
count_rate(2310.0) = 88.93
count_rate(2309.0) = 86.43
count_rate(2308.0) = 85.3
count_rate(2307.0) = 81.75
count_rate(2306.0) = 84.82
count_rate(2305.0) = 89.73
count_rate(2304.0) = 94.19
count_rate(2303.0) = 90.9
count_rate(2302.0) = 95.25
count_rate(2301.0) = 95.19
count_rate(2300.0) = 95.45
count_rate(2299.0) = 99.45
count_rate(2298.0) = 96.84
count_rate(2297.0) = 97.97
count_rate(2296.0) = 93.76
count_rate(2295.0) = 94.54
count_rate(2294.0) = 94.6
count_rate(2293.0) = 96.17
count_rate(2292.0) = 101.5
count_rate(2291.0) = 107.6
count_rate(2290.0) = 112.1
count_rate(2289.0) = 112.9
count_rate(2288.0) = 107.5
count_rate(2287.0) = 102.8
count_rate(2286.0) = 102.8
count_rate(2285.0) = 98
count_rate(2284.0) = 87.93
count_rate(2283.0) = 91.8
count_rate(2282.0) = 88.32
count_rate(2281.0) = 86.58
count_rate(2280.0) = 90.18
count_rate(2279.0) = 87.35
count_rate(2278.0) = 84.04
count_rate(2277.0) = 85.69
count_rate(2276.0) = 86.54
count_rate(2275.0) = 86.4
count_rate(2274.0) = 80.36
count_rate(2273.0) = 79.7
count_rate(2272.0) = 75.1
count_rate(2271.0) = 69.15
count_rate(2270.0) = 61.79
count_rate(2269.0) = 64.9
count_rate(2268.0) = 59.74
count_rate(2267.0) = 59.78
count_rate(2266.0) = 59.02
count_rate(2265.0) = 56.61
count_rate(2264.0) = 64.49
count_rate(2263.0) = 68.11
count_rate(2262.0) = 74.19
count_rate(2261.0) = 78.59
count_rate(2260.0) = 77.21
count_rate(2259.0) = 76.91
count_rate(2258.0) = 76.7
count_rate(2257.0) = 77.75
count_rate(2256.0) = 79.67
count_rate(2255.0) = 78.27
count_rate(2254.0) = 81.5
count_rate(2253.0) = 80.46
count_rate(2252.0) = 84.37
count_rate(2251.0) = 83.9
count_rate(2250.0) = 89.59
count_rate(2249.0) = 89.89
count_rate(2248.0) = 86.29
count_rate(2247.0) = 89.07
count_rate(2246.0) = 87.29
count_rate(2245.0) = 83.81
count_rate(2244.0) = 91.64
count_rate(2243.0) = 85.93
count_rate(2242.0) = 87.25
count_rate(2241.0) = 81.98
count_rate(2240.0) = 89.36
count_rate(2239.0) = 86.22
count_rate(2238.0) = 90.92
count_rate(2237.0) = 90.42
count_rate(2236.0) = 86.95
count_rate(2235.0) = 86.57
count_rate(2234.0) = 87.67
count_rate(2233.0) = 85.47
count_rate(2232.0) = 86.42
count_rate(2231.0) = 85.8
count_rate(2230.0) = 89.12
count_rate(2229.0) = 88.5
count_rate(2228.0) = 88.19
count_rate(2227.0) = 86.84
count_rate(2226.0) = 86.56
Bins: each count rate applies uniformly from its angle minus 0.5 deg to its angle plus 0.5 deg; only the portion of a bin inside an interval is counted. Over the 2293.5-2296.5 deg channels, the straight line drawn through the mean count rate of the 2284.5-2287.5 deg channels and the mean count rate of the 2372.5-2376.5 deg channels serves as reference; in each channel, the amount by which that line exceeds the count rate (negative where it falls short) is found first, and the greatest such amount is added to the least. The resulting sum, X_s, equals 25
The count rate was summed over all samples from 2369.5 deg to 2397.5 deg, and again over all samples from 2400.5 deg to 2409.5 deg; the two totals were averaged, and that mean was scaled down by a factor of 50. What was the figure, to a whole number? 52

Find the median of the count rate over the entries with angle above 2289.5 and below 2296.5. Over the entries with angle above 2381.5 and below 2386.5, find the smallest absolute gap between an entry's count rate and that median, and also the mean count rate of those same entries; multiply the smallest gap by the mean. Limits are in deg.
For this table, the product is 5758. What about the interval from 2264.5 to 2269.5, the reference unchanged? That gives 1877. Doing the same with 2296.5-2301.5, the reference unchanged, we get 65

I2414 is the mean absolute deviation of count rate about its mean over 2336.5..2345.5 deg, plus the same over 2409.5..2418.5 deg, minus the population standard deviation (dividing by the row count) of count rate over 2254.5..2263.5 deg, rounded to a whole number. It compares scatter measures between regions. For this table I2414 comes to 2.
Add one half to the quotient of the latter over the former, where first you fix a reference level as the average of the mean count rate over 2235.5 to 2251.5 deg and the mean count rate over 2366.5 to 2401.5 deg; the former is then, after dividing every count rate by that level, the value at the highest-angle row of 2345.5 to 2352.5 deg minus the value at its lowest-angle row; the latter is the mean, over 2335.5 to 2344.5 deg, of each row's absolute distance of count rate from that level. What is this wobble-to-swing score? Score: -119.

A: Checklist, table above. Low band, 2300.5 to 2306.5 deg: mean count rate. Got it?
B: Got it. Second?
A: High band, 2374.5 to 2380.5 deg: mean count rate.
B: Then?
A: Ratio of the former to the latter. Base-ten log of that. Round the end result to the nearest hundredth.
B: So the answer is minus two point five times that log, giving 0.53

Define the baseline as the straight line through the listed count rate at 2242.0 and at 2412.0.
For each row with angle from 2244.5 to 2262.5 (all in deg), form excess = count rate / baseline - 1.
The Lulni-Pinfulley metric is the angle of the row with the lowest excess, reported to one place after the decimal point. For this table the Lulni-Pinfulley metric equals 2262.0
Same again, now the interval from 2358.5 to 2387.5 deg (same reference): 2387.0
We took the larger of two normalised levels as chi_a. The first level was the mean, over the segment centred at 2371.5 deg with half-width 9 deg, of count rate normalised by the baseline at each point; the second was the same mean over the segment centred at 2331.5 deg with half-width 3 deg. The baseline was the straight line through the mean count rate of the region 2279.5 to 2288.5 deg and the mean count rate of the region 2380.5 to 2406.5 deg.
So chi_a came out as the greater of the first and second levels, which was 1.22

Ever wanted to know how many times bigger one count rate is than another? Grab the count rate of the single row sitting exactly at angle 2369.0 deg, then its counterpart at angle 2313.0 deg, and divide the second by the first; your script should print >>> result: 0.60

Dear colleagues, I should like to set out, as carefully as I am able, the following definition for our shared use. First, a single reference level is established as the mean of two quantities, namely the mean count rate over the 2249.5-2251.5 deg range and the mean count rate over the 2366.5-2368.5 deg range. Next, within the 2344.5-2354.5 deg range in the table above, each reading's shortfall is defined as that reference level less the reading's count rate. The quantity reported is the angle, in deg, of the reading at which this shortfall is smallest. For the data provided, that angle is 2348.0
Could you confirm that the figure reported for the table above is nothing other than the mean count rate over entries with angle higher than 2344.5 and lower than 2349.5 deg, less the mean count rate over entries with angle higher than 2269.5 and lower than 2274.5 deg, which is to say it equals 59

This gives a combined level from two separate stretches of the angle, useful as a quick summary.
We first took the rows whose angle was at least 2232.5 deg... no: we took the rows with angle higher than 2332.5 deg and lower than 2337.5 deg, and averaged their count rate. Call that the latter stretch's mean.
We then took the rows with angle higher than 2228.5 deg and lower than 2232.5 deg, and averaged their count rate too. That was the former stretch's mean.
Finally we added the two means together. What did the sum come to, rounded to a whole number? 219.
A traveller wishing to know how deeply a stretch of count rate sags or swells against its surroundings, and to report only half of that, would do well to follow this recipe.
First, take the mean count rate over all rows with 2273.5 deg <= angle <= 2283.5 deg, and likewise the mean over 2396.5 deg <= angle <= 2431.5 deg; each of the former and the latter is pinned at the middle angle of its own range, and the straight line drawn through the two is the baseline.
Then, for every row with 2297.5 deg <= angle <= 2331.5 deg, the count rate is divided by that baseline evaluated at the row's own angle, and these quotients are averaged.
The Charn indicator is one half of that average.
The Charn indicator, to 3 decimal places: 0.503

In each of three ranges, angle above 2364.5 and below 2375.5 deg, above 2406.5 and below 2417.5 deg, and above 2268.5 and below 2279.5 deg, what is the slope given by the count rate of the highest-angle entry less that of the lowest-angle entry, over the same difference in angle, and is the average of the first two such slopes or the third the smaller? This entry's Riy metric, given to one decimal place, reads 0.2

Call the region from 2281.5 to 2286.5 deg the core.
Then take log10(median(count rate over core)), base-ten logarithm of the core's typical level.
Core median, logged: 1.96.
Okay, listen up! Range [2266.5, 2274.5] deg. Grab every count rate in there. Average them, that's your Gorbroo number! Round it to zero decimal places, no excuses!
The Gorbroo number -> 69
